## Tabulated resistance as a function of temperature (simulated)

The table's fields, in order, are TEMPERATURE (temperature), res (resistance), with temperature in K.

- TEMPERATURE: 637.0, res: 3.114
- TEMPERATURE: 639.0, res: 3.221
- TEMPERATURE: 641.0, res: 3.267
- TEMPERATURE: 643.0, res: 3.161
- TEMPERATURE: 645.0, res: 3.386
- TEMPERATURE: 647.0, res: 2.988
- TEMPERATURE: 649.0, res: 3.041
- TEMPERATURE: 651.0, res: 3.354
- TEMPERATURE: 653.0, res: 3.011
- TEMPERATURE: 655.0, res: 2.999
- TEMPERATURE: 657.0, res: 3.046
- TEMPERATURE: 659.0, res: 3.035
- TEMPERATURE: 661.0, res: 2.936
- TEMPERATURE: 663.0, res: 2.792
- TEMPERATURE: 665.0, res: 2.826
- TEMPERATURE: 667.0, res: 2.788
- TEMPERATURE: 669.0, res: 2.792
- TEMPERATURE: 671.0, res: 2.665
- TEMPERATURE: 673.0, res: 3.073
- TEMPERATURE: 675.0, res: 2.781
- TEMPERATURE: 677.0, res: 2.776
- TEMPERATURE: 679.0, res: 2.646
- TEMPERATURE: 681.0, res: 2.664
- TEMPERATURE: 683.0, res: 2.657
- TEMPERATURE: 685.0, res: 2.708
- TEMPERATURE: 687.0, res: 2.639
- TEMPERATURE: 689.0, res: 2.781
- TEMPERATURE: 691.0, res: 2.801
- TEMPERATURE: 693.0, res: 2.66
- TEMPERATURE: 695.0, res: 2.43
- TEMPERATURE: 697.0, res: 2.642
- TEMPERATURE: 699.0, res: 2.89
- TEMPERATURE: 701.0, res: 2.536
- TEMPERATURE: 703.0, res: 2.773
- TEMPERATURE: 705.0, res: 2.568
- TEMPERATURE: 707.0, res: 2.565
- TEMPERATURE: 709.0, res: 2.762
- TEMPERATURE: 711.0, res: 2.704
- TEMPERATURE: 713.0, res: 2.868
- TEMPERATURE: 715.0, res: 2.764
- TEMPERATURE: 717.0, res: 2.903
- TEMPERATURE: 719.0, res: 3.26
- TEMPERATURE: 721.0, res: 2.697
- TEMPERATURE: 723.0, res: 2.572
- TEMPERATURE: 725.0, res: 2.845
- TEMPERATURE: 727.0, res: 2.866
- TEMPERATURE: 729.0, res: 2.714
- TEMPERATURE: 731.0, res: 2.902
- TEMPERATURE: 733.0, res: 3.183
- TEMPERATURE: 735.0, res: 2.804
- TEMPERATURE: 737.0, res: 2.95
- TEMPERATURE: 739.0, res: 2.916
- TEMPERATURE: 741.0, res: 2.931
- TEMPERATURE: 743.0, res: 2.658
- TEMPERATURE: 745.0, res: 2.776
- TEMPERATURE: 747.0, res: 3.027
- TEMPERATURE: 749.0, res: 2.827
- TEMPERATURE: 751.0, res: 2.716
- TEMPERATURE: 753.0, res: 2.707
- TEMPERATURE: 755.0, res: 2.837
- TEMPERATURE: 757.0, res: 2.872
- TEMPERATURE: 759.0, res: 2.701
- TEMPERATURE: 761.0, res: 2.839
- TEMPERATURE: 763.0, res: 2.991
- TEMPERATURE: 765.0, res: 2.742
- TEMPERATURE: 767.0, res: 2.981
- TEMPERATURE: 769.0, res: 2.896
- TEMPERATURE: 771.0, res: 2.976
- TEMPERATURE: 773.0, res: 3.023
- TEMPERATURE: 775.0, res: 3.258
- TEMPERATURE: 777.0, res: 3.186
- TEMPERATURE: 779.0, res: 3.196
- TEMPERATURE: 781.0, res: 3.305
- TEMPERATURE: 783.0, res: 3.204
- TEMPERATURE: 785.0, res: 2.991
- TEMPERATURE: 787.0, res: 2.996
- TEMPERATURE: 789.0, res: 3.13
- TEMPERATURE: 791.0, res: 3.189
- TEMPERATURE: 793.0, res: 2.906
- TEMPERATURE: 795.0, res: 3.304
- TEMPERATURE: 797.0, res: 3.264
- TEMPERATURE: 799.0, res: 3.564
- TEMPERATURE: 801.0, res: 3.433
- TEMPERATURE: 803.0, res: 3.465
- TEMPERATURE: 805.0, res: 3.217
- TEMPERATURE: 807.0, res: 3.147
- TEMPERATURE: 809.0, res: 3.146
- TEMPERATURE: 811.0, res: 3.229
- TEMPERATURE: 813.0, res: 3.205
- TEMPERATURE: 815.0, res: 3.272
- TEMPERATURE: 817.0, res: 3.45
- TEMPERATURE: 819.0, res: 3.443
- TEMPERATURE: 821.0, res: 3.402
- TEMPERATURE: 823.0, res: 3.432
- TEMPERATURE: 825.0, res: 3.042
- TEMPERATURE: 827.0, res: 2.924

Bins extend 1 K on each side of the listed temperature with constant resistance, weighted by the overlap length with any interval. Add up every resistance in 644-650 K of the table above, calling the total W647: 9.4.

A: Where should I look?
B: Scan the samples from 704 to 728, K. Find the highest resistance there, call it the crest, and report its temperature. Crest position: 719.0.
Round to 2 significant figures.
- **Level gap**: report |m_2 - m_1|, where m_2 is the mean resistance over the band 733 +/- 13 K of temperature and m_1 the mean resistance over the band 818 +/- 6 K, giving 0.54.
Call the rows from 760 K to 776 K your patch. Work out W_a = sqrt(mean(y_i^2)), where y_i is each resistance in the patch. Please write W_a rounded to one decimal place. 3.0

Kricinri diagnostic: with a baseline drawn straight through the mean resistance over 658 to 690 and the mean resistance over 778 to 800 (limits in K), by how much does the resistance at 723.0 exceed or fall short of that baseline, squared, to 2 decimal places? 0.15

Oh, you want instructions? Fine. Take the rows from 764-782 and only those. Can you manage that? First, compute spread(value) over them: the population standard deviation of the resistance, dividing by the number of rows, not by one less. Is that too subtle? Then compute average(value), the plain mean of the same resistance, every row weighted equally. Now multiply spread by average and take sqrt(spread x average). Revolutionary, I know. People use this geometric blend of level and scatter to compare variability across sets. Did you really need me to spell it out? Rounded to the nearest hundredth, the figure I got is 0.73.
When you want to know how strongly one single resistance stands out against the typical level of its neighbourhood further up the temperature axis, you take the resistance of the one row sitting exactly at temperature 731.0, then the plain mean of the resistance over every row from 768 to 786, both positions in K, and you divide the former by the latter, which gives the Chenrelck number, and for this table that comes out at 0.93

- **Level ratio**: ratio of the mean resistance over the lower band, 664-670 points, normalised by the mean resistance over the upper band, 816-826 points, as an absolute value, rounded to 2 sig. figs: 0.84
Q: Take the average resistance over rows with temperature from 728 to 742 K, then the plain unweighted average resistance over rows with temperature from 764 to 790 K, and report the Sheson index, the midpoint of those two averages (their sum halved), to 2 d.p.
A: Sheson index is 2.99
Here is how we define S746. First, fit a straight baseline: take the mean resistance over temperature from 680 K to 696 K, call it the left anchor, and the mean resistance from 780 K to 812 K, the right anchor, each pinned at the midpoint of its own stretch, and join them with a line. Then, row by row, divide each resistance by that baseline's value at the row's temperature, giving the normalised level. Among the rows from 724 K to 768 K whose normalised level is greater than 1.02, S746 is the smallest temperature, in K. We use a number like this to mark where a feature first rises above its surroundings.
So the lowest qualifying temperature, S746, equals 733.0 K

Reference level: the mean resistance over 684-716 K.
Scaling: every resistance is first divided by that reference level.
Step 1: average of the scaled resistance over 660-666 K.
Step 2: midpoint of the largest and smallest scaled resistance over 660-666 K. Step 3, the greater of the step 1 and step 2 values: 1.06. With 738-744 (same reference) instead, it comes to 1.05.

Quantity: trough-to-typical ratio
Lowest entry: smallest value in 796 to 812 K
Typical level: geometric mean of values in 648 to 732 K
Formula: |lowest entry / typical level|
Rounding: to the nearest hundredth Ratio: 1.12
